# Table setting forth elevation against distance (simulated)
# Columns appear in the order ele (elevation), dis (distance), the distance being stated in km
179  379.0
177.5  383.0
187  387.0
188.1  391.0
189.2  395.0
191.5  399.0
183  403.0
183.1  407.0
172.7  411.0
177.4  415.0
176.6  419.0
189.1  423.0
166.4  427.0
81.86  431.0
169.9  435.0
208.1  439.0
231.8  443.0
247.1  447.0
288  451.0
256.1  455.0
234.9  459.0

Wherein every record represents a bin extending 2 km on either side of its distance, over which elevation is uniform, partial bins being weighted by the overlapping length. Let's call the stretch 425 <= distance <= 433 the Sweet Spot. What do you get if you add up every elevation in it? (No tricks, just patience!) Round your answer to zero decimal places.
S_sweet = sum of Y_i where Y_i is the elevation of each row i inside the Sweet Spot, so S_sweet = 248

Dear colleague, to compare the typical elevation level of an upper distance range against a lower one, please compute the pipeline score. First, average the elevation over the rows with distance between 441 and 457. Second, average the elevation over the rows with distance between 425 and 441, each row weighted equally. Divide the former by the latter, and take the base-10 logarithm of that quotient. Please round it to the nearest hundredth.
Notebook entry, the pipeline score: 0.21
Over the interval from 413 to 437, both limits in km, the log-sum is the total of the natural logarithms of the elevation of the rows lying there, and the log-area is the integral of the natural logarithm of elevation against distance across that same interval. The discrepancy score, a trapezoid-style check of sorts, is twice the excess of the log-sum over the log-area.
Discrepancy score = -181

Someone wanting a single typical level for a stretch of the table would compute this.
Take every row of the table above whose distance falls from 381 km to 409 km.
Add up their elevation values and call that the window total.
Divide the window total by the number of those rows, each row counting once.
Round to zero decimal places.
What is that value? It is 186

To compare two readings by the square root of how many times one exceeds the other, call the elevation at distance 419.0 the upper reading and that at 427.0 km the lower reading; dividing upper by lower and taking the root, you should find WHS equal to 1.03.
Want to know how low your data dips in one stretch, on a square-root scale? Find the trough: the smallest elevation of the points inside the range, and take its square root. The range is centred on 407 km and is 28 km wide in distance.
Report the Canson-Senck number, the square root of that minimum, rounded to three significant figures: 13.1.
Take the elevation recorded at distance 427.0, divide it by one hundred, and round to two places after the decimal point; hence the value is 1.66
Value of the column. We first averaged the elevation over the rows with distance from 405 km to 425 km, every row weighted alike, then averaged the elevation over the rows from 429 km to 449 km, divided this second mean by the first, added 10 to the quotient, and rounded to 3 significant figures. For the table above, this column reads 11.0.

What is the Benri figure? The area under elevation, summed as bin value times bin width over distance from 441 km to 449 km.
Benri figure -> 1916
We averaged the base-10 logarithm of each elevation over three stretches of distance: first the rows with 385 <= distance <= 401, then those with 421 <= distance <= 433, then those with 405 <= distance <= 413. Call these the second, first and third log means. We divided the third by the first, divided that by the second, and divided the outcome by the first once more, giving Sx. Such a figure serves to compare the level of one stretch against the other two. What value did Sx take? 0.22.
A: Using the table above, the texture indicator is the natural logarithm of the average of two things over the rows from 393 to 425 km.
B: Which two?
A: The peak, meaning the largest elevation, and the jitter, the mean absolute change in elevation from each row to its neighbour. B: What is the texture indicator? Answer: 4.59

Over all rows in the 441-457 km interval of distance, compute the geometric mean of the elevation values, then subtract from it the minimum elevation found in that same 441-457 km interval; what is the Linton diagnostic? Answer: 23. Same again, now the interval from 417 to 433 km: 64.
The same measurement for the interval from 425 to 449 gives 92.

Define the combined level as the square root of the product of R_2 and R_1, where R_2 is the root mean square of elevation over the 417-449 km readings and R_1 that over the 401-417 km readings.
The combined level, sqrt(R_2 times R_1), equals 184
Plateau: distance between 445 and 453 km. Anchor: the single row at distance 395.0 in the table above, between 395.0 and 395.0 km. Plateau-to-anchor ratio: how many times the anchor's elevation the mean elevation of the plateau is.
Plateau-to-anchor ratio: 1.4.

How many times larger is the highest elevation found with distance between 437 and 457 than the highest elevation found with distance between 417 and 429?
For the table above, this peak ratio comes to 1.52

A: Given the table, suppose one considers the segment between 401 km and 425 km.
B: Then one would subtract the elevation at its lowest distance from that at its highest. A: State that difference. 6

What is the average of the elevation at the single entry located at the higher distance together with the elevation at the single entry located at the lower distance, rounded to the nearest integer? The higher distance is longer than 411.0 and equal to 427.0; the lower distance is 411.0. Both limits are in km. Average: 170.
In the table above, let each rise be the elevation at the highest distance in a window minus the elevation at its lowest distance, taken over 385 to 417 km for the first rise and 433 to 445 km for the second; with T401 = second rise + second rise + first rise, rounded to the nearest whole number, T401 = 114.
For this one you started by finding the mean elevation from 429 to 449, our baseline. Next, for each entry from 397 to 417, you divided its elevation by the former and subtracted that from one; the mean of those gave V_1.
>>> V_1 0.033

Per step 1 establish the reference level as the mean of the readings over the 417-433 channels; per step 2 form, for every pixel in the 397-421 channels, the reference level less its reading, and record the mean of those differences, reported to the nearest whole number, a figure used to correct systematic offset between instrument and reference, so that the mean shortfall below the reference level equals -27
